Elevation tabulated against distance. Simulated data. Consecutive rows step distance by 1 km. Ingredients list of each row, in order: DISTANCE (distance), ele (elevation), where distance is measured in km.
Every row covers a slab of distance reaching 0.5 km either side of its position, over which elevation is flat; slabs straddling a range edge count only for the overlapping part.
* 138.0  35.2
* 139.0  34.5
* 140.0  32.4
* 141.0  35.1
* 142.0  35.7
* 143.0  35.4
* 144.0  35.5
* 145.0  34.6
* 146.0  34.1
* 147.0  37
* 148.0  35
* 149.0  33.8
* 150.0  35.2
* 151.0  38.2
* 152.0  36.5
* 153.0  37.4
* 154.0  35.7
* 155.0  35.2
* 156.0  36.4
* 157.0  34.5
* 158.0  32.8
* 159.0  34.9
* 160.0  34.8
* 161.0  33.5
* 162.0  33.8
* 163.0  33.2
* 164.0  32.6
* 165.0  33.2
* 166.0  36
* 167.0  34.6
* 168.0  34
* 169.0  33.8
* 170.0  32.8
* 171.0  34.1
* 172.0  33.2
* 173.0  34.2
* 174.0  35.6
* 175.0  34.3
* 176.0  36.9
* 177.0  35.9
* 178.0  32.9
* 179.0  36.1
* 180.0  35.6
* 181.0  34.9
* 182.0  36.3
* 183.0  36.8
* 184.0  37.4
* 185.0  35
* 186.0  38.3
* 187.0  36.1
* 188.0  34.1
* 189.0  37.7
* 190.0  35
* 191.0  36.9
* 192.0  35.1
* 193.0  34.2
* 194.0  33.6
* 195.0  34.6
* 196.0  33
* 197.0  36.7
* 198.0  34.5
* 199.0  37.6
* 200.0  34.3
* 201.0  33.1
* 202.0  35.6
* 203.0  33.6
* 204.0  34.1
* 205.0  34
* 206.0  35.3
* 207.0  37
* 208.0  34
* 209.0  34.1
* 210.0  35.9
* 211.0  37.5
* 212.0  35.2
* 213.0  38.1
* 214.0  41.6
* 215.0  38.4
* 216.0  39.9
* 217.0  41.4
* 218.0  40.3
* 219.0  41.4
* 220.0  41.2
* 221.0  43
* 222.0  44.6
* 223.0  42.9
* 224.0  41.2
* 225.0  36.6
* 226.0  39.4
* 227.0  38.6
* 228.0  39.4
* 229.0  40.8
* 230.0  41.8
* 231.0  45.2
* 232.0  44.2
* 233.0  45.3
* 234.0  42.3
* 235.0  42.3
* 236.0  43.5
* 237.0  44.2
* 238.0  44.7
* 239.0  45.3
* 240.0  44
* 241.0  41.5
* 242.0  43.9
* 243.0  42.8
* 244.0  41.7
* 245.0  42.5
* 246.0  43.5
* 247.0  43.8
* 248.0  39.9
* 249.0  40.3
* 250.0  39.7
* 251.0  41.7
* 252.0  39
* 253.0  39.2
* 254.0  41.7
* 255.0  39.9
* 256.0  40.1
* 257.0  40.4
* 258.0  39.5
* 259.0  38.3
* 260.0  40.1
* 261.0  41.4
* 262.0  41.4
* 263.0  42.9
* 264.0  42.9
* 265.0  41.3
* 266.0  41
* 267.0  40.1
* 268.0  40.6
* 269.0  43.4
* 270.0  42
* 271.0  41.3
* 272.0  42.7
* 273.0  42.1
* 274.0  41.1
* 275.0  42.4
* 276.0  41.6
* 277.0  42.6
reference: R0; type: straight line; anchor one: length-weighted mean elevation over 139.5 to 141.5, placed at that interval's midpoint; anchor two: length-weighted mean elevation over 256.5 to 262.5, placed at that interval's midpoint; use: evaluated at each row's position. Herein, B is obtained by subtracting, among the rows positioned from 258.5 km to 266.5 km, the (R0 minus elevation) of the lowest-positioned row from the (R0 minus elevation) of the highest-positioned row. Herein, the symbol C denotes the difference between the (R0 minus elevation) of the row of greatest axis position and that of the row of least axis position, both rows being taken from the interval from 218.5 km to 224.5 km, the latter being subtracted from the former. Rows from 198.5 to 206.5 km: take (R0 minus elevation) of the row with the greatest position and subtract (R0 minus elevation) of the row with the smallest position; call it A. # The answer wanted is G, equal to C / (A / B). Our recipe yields -0.4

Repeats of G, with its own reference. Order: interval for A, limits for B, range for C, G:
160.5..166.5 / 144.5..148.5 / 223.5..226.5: 0.2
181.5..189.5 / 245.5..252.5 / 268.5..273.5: -7.2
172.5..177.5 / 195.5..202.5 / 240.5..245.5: -1.2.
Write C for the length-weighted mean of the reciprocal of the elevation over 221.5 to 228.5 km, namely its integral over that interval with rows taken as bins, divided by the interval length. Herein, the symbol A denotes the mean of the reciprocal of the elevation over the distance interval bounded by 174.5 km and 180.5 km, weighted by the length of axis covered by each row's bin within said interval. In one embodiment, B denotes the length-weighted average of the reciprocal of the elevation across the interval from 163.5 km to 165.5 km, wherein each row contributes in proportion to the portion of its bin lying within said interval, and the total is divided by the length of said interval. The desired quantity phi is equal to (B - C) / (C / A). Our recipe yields 0.006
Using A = 0.0284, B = 0.030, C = 0.025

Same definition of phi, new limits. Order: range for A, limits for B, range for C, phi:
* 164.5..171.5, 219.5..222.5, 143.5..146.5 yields -0.006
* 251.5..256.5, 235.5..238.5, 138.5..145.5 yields -0.005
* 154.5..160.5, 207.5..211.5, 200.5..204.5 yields -0.001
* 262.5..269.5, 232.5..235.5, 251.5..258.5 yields -0.002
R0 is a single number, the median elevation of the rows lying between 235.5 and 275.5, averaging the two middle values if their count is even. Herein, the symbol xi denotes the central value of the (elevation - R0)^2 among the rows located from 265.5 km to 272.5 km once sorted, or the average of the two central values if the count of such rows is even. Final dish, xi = 1.0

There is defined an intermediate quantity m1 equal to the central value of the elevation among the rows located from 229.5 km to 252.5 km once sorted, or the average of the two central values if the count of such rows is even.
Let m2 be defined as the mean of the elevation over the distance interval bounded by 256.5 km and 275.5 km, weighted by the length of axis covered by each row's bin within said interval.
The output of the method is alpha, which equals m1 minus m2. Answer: 1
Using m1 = 43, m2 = 41.3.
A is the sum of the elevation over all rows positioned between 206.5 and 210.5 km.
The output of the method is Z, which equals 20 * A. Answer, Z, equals 2820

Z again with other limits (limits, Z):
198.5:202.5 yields 2812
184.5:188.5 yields 2870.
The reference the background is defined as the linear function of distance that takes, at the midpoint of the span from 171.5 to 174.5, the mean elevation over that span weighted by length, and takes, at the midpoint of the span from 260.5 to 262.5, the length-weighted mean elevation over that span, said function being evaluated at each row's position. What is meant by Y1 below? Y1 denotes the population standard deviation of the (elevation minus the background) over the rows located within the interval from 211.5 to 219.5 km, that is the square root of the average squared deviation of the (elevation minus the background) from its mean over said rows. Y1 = 1.93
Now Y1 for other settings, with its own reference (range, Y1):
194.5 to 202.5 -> 1.52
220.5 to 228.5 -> 2.65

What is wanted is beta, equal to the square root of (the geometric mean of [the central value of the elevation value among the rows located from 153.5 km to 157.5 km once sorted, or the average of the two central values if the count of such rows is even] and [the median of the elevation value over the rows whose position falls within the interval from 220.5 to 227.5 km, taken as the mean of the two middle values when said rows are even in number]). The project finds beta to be 6.18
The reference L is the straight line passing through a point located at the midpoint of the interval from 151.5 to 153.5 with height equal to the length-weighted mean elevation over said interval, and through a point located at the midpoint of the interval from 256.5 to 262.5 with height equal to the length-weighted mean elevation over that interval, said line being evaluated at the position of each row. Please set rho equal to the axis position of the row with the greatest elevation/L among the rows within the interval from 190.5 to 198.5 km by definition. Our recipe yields 191.0 km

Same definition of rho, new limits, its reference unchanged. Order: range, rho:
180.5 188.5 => 186.0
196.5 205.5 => 199.0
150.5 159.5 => 151.0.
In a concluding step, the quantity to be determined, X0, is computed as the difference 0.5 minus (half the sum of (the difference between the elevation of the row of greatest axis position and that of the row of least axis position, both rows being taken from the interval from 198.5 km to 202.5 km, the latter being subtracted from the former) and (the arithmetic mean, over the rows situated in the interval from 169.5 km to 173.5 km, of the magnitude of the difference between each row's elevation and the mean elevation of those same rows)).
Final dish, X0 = 1.2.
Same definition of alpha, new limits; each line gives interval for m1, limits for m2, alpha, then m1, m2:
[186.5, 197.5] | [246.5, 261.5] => -5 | 35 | 40.3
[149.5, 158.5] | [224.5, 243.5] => -7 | 36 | 42.4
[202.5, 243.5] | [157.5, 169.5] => 7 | 41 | 33.9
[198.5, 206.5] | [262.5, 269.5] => -8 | 34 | 41.7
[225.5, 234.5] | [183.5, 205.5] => 7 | 42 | 35.2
